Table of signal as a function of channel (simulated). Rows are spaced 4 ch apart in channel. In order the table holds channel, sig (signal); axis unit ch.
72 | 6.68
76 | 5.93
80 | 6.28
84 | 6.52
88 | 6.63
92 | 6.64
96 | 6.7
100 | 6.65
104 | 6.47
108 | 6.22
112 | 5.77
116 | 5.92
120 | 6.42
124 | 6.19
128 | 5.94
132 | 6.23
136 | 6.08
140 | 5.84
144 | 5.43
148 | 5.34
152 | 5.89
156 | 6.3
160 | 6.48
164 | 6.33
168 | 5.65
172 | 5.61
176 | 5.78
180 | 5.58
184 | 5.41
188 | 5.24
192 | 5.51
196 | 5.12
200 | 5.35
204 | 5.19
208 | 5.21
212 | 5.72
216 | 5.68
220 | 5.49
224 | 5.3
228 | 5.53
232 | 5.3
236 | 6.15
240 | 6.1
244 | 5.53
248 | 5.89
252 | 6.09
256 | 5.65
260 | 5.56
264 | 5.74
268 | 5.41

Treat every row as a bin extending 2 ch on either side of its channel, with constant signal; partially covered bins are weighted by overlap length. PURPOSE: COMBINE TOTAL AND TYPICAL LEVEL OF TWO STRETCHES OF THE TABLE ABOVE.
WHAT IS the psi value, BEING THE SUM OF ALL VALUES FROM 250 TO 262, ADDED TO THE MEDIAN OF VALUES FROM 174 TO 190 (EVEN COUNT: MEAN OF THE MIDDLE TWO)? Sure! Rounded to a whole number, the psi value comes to 23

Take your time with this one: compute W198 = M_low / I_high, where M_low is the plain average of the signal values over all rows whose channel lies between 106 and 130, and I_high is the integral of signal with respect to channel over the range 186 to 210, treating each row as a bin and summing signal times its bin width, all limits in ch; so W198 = 0.048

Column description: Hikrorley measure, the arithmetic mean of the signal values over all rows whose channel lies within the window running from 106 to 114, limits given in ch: 6.0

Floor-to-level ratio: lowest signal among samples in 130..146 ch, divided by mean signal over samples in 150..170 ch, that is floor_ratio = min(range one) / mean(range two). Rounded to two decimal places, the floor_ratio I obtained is 0.89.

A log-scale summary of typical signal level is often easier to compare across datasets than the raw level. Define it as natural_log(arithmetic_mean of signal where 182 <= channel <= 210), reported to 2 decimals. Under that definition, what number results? 1.67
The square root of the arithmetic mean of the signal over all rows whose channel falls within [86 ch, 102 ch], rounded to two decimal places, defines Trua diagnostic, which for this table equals 2.58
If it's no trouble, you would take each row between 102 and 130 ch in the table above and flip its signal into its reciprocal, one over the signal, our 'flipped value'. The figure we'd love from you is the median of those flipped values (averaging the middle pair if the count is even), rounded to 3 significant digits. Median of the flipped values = 0.162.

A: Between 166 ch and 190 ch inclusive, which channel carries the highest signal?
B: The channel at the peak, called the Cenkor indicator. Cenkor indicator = 176 ch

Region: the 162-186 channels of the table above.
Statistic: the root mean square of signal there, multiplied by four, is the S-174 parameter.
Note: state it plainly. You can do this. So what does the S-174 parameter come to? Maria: 22.9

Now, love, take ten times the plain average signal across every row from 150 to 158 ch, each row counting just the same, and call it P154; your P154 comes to 61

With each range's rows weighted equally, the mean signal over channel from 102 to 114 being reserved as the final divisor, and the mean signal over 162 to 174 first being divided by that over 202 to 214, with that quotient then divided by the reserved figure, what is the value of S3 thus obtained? 0.177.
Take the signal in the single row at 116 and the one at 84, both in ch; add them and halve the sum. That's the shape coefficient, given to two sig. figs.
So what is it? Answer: 6.2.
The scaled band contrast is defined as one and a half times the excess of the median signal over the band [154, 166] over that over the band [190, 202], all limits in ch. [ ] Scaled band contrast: 1.5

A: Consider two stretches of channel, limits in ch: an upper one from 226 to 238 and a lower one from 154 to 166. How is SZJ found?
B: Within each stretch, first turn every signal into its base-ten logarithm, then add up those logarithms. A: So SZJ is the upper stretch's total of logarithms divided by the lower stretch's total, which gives 0.94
